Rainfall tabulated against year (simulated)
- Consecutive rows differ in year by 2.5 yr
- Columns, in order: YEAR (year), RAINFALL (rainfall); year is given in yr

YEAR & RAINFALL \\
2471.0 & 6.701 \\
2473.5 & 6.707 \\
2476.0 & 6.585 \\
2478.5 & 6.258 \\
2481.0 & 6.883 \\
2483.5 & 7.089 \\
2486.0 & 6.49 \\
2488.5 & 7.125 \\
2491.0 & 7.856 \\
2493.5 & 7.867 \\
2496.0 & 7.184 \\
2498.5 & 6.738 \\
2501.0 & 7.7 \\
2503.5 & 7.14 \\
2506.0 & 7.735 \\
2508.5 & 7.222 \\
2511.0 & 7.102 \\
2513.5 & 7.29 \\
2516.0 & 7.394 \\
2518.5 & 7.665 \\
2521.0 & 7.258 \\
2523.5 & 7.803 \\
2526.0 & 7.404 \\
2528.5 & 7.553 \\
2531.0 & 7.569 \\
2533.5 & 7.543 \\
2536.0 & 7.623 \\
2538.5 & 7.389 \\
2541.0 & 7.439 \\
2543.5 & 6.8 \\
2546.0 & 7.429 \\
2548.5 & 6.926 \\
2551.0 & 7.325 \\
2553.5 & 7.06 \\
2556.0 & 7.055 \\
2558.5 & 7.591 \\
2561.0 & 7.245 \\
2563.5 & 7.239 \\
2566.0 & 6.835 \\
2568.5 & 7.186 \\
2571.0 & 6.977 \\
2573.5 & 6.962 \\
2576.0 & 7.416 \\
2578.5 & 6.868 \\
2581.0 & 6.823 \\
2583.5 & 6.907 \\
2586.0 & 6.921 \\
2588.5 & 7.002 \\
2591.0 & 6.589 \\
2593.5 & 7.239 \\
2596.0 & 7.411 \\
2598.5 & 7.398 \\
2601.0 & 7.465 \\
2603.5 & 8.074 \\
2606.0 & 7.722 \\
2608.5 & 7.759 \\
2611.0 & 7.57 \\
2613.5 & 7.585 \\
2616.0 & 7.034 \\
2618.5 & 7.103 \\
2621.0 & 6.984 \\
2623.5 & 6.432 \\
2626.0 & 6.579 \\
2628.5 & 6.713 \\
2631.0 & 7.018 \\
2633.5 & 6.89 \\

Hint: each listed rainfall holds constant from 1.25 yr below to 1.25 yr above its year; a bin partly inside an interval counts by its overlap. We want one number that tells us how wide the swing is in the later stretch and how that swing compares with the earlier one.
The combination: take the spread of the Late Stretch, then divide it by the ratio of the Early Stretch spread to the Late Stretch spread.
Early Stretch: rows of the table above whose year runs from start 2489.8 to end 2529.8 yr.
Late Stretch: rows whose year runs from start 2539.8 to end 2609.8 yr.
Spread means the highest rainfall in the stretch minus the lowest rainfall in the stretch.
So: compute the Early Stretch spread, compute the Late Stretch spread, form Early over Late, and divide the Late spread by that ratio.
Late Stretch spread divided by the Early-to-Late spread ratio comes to 2.0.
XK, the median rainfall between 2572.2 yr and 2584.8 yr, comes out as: 6.9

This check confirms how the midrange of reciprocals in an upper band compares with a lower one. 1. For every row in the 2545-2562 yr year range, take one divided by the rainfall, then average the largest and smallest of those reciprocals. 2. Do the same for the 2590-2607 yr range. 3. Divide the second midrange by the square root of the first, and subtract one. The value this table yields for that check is -0.629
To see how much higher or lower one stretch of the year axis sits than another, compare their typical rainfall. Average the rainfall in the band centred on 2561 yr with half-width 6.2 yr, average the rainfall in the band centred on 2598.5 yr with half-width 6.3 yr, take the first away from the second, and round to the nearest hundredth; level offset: 0.32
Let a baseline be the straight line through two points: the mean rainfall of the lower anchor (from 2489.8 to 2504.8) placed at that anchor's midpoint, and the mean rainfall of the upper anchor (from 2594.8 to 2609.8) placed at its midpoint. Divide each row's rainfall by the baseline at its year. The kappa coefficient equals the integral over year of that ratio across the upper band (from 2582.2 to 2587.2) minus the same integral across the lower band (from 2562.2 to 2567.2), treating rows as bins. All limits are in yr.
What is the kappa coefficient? -0.11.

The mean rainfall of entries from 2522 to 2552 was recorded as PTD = 7.40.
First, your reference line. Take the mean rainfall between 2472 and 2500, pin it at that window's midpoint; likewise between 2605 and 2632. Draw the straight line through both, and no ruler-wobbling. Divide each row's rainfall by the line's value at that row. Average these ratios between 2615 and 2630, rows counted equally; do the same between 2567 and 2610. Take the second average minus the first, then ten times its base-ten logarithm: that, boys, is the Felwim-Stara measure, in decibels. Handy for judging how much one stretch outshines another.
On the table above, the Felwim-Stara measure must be -12.0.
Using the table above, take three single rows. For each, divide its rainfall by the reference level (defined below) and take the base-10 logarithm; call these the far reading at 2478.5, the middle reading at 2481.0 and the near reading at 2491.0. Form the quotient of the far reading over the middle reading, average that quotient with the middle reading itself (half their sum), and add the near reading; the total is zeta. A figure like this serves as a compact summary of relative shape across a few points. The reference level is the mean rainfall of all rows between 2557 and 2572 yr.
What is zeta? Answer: 1.7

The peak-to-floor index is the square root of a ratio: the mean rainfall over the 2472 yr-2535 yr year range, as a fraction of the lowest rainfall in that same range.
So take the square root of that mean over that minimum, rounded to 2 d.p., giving 1.08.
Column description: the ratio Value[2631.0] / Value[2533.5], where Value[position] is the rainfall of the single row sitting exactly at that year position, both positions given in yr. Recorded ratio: 0.93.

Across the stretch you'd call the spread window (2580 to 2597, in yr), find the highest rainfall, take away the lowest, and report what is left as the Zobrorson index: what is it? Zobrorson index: 0.82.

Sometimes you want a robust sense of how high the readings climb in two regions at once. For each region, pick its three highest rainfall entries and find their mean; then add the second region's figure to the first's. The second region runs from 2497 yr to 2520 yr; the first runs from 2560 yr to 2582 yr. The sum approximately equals 15.0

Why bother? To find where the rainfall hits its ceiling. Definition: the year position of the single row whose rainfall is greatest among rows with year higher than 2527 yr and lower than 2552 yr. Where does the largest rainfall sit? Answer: 2536.0 yr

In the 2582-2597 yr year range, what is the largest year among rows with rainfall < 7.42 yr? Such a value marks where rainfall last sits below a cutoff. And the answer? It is 2596.0 yr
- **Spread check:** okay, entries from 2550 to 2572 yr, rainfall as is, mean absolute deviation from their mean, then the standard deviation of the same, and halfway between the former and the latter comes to 0.19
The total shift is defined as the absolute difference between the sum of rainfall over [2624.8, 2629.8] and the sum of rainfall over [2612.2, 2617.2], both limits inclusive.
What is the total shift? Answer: 1.33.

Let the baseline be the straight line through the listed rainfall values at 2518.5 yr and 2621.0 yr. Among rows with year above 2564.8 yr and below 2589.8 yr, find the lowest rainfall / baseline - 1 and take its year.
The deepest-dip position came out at 2566.0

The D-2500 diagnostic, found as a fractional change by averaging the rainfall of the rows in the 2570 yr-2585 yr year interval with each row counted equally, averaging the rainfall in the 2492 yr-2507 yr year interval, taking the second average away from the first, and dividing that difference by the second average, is -0.05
